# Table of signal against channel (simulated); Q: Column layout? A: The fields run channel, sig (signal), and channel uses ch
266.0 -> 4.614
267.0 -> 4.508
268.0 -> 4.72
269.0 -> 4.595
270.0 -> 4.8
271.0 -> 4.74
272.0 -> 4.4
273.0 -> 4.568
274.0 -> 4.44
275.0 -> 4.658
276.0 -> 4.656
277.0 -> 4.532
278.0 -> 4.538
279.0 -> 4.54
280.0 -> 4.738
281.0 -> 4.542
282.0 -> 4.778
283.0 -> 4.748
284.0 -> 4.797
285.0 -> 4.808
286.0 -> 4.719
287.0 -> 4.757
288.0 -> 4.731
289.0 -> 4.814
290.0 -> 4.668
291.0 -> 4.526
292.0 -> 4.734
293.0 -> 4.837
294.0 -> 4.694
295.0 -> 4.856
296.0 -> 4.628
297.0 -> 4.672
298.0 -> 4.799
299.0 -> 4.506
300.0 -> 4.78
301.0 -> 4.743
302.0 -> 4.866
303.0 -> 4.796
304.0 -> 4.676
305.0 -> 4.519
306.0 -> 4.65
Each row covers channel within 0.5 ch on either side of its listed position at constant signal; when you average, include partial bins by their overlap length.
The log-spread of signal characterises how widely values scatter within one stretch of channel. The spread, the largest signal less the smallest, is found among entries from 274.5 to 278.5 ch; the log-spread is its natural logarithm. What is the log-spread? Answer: -2.1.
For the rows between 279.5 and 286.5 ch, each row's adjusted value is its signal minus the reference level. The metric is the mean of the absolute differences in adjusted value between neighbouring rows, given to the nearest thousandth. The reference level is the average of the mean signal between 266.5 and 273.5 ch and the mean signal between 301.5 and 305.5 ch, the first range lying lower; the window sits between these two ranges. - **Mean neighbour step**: 0.102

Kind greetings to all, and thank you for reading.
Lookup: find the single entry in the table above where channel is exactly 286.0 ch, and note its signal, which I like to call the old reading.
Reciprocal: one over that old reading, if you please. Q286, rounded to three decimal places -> 0.212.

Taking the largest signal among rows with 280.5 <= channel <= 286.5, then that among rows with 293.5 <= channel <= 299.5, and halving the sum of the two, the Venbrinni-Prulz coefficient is 4.83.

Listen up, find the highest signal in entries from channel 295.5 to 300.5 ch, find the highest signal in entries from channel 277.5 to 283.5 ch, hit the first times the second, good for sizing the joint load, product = 22.93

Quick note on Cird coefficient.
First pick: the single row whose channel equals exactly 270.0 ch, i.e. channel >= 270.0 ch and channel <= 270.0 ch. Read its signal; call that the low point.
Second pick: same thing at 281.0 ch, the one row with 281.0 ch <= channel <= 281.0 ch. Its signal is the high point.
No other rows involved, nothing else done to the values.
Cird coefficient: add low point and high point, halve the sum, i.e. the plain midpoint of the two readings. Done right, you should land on 4.67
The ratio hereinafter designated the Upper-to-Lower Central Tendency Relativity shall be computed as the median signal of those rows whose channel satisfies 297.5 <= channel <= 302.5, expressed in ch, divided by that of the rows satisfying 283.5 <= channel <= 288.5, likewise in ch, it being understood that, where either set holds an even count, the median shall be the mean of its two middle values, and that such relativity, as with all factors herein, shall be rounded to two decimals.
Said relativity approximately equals 1.00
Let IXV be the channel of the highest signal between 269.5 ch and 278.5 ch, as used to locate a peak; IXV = 270.0 ch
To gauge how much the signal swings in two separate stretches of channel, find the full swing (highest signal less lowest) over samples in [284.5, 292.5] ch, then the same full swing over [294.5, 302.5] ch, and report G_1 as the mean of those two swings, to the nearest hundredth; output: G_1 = 0.32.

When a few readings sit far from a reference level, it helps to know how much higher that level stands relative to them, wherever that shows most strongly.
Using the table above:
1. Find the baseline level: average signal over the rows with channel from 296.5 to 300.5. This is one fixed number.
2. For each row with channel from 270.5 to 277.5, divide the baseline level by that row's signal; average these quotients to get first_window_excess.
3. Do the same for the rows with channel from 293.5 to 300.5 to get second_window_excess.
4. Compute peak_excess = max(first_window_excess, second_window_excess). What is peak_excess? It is 1.03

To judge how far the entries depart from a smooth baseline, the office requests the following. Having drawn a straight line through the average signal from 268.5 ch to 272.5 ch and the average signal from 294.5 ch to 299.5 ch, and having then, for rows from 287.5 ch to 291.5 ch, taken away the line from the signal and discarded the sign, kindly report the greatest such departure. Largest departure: 0.15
